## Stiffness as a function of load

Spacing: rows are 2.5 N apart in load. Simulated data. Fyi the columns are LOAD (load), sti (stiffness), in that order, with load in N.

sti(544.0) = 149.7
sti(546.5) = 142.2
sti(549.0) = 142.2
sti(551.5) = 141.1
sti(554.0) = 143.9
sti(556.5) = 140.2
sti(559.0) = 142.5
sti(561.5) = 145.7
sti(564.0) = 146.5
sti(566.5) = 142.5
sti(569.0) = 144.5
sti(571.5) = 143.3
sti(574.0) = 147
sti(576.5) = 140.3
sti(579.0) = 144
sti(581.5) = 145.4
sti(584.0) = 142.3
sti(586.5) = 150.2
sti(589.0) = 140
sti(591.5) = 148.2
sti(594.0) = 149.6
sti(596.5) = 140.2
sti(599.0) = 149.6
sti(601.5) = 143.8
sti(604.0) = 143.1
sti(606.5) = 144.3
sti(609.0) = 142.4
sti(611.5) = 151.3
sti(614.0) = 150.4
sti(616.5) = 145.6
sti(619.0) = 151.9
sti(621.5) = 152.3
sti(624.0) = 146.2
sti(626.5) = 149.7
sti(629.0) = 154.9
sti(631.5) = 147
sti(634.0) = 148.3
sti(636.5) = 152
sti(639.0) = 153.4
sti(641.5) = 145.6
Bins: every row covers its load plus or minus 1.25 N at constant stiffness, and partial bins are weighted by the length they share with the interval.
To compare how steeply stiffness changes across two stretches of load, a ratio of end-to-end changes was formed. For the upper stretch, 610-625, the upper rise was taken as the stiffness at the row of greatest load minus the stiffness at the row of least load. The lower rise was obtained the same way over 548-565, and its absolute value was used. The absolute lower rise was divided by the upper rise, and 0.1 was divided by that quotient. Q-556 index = -0.12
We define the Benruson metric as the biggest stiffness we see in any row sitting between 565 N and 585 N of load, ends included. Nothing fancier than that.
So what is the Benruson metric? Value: 147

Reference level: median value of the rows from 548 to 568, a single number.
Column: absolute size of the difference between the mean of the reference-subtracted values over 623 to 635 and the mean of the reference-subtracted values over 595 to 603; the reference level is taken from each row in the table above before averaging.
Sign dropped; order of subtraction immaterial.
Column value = 4.7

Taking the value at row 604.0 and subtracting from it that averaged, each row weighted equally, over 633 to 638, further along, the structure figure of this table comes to -7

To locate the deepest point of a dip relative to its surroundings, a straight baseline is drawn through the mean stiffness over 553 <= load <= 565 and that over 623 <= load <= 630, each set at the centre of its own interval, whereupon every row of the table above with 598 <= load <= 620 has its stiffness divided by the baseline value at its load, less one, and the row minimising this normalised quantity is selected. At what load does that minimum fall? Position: 609.0 N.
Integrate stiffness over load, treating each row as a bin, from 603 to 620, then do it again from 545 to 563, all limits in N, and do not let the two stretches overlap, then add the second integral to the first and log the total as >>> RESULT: 5067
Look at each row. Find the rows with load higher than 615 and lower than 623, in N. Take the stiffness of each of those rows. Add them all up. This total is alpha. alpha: 450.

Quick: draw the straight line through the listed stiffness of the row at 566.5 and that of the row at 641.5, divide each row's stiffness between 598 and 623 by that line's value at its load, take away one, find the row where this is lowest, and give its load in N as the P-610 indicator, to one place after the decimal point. 609.0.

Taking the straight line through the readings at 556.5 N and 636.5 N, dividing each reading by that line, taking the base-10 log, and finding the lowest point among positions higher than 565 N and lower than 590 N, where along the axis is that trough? 589.0 N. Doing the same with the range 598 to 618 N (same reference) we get 609.0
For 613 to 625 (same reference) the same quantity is 624.0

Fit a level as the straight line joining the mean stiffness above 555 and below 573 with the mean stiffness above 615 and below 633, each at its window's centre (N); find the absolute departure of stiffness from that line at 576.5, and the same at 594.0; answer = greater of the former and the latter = 4.6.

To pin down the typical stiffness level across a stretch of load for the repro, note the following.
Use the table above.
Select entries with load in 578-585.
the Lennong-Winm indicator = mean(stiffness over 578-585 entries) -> 144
